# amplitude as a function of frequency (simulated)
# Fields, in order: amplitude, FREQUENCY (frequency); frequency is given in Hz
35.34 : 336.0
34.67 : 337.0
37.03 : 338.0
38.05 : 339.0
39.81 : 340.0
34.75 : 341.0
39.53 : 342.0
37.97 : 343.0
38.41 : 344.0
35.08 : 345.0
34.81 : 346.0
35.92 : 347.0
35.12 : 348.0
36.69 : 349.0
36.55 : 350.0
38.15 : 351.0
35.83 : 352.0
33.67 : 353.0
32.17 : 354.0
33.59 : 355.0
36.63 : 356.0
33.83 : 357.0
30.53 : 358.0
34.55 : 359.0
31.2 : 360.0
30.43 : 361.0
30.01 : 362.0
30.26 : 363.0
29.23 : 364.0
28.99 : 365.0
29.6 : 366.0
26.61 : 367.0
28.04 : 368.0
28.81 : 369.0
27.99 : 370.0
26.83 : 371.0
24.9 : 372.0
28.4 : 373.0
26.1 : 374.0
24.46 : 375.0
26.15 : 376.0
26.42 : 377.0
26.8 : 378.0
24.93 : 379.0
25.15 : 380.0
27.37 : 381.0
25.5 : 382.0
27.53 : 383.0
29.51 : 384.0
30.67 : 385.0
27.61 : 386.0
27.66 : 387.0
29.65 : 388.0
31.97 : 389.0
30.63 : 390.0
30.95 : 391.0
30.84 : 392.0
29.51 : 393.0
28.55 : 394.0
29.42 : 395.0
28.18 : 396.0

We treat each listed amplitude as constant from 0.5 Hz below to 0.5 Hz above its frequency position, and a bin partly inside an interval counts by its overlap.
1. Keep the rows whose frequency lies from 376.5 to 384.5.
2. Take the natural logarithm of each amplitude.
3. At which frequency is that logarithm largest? 384.0 Hz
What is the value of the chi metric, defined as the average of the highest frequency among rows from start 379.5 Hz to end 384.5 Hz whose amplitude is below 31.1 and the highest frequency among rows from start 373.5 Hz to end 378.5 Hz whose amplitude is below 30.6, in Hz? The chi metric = 381.0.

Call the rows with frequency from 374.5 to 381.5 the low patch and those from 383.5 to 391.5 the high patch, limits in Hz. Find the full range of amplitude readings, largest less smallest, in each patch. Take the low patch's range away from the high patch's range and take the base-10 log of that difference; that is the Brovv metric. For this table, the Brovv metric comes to 0.2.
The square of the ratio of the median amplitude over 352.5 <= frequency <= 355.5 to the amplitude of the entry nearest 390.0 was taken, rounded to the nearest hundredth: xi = 1.20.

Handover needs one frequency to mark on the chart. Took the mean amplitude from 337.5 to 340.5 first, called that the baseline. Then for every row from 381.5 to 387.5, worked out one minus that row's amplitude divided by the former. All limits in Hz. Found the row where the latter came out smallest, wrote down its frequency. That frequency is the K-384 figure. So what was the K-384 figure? 385.0 Hz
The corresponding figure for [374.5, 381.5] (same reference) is 381.0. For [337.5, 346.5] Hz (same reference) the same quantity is 340.0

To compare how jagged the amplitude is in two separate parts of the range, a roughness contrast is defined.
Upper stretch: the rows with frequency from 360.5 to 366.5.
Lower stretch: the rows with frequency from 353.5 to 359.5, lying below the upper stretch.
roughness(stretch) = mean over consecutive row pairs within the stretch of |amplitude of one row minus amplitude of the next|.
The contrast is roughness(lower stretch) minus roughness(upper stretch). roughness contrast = 2.4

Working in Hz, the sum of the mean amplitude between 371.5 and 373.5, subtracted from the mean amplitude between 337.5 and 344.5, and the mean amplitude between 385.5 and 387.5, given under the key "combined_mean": 39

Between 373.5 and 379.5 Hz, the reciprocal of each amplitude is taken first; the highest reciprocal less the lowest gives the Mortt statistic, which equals 0.0036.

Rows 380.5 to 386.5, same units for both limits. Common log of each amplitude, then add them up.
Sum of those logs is 8.68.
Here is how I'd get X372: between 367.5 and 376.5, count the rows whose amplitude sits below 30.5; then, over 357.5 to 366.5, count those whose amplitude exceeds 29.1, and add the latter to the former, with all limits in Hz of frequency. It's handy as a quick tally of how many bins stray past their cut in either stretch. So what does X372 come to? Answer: 17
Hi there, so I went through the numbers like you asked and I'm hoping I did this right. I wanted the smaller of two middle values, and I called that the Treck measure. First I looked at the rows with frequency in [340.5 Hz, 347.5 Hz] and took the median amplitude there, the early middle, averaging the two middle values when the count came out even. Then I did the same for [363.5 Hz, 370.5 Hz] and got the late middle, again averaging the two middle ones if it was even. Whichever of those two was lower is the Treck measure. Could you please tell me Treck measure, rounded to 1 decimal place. 28.8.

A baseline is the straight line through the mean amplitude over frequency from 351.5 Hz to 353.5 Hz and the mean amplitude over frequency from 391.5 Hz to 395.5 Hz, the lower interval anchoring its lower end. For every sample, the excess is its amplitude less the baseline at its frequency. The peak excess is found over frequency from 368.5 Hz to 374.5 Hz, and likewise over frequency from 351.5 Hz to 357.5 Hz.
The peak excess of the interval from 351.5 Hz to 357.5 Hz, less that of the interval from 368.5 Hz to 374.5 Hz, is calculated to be 6.1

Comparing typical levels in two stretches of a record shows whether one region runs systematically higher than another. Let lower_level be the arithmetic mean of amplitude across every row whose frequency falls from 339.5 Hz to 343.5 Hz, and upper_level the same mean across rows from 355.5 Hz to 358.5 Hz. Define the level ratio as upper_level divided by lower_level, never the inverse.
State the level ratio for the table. 0.89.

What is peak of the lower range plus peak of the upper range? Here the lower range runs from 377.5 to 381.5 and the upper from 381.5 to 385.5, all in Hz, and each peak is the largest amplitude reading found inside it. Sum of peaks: 58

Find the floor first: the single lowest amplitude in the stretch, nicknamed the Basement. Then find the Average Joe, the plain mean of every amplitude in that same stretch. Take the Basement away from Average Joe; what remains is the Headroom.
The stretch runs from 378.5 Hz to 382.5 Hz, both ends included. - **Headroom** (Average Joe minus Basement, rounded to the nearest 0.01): 0.81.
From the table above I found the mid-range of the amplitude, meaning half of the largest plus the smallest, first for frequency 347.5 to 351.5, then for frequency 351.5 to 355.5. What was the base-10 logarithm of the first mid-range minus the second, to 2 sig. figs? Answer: 0.42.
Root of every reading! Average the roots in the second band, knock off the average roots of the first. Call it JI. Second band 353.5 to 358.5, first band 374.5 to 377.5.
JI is 0.71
